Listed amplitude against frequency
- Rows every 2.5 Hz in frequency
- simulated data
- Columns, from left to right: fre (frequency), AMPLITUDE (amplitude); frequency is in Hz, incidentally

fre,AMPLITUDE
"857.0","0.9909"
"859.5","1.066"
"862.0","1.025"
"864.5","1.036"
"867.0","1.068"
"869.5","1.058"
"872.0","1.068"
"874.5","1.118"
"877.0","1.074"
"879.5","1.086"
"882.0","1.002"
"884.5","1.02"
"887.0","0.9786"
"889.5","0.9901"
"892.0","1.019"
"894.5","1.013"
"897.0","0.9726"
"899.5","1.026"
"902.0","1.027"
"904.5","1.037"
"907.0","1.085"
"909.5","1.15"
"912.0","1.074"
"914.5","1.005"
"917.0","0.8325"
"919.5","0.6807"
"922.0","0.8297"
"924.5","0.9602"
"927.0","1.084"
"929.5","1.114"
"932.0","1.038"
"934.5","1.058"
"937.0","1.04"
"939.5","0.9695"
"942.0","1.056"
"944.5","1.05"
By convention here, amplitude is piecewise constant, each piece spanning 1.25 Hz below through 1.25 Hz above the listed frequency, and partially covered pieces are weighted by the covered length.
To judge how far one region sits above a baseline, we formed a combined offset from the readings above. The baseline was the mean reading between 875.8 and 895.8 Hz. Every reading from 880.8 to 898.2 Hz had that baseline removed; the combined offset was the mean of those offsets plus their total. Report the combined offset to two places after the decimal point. -0.19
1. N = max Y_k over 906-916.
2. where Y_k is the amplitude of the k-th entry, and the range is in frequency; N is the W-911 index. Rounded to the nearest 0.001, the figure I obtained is 1.150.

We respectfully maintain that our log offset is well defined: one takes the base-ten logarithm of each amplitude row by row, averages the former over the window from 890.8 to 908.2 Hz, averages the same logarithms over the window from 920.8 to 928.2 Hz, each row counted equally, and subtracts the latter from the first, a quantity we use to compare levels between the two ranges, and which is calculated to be 0.032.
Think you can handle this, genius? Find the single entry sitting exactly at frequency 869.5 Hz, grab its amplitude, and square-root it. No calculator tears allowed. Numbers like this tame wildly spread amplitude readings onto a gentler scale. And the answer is 1.03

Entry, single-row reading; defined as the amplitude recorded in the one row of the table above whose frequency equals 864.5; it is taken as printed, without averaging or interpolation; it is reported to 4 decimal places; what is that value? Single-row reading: 1.0360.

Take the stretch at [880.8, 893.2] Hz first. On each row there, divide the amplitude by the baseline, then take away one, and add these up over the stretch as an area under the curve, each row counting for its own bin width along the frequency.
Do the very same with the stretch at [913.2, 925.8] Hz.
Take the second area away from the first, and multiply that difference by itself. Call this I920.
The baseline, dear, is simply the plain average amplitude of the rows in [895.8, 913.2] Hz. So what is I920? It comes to 2.8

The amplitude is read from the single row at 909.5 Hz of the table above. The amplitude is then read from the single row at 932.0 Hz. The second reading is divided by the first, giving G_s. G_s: 0.90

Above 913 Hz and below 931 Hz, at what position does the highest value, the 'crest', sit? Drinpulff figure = 929.5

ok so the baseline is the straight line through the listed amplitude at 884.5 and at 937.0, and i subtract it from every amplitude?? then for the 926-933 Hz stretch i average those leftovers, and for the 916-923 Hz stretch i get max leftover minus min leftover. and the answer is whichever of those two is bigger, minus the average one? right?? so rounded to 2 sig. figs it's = 0.11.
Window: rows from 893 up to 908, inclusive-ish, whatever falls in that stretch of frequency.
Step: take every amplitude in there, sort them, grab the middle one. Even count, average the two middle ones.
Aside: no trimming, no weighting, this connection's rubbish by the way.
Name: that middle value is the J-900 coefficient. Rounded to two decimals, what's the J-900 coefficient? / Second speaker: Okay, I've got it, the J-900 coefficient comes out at 1.03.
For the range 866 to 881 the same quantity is 1.07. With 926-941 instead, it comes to 1.05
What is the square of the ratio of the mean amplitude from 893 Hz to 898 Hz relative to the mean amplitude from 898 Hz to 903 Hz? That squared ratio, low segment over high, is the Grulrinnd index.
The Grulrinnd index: 0.94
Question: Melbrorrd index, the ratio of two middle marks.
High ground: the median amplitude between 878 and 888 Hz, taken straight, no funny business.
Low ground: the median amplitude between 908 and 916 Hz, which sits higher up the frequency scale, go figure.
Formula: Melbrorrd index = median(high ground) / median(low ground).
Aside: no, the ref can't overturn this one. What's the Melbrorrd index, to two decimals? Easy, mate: 0.94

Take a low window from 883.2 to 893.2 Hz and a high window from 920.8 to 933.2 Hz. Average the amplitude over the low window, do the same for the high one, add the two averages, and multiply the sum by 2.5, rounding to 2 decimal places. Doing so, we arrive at 5.02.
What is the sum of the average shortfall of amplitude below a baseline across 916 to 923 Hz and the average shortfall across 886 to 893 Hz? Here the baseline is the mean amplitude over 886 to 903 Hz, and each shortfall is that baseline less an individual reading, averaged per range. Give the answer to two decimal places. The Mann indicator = 0.23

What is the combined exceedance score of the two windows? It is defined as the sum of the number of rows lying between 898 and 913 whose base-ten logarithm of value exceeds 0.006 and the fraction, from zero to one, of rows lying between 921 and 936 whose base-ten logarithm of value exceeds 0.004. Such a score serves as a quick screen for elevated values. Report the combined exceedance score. 6.67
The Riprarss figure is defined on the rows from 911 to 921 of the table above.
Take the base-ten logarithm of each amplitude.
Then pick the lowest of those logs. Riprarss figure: -0.167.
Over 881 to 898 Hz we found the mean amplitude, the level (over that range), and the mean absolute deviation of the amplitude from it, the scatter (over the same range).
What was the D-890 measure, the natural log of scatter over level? -4.12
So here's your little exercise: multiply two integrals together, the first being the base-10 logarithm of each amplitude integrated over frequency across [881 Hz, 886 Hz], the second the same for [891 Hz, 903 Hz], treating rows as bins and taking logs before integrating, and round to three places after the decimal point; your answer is 0.001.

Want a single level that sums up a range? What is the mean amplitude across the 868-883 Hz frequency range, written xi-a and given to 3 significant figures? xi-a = 1.07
